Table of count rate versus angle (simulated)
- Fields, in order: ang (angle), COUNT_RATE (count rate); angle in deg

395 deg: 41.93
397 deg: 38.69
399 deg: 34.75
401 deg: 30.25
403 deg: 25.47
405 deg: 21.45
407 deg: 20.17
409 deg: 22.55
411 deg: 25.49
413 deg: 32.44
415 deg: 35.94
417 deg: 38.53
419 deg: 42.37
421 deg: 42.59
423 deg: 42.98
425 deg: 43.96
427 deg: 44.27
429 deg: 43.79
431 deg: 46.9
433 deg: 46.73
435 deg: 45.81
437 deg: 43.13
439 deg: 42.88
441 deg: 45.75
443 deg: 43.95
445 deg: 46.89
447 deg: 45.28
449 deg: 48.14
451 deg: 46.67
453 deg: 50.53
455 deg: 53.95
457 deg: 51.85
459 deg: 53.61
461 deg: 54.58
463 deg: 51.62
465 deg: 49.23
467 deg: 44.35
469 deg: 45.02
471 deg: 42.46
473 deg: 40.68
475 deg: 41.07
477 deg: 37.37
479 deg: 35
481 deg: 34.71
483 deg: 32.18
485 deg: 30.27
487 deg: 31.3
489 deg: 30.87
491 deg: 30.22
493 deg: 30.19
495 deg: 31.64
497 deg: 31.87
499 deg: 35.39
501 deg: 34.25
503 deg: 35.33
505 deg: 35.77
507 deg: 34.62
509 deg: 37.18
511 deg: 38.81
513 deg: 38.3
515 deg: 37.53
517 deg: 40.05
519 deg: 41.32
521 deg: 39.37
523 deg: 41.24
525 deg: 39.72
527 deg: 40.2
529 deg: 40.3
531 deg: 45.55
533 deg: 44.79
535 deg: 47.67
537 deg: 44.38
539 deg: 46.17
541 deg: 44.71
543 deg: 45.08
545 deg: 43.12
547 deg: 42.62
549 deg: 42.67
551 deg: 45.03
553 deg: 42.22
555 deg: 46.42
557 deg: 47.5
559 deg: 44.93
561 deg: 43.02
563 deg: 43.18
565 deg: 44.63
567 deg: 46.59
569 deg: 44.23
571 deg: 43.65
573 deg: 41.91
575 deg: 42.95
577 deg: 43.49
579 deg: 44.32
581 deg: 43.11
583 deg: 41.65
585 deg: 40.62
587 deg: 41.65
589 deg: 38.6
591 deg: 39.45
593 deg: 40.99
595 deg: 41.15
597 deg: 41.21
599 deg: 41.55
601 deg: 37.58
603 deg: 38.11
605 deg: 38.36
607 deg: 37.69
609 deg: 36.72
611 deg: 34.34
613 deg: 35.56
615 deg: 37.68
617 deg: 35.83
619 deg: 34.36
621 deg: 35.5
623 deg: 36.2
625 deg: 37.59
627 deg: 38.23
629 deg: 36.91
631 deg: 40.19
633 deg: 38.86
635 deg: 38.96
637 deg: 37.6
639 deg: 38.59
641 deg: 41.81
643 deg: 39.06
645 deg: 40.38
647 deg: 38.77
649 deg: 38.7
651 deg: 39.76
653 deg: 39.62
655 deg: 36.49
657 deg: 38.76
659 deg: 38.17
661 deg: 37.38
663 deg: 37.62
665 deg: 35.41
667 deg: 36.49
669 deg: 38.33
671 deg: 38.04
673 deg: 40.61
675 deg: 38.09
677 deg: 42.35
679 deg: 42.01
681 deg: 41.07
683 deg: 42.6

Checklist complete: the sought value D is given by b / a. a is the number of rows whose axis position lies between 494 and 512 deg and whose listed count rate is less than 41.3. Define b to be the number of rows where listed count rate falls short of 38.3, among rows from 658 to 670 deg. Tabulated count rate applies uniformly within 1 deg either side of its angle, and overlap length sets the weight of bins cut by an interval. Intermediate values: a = 9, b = 5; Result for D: 0.56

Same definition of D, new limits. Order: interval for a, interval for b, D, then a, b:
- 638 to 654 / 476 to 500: 1.71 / 7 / 12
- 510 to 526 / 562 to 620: 1.29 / 7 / 9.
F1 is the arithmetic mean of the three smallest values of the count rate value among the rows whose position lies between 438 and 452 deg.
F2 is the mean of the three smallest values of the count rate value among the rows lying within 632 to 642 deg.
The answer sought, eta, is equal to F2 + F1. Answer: 82.4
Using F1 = 44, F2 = 38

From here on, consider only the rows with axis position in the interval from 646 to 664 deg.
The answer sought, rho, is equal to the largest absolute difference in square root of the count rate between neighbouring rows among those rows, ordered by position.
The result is 0.254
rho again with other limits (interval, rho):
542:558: 0.316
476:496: 0.219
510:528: 0.202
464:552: 0.401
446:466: 0.277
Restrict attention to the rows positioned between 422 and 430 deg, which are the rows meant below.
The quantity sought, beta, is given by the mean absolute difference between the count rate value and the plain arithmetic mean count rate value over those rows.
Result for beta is 0.4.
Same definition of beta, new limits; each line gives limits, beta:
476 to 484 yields 1.4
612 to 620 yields 0.9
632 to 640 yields 0.5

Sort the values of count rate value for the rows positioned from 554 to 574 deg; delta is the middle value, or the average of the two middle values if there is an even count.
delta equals 44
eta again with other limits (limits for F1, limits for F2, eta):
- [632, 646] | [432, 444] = 81.7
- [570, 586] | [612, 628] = 76.5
